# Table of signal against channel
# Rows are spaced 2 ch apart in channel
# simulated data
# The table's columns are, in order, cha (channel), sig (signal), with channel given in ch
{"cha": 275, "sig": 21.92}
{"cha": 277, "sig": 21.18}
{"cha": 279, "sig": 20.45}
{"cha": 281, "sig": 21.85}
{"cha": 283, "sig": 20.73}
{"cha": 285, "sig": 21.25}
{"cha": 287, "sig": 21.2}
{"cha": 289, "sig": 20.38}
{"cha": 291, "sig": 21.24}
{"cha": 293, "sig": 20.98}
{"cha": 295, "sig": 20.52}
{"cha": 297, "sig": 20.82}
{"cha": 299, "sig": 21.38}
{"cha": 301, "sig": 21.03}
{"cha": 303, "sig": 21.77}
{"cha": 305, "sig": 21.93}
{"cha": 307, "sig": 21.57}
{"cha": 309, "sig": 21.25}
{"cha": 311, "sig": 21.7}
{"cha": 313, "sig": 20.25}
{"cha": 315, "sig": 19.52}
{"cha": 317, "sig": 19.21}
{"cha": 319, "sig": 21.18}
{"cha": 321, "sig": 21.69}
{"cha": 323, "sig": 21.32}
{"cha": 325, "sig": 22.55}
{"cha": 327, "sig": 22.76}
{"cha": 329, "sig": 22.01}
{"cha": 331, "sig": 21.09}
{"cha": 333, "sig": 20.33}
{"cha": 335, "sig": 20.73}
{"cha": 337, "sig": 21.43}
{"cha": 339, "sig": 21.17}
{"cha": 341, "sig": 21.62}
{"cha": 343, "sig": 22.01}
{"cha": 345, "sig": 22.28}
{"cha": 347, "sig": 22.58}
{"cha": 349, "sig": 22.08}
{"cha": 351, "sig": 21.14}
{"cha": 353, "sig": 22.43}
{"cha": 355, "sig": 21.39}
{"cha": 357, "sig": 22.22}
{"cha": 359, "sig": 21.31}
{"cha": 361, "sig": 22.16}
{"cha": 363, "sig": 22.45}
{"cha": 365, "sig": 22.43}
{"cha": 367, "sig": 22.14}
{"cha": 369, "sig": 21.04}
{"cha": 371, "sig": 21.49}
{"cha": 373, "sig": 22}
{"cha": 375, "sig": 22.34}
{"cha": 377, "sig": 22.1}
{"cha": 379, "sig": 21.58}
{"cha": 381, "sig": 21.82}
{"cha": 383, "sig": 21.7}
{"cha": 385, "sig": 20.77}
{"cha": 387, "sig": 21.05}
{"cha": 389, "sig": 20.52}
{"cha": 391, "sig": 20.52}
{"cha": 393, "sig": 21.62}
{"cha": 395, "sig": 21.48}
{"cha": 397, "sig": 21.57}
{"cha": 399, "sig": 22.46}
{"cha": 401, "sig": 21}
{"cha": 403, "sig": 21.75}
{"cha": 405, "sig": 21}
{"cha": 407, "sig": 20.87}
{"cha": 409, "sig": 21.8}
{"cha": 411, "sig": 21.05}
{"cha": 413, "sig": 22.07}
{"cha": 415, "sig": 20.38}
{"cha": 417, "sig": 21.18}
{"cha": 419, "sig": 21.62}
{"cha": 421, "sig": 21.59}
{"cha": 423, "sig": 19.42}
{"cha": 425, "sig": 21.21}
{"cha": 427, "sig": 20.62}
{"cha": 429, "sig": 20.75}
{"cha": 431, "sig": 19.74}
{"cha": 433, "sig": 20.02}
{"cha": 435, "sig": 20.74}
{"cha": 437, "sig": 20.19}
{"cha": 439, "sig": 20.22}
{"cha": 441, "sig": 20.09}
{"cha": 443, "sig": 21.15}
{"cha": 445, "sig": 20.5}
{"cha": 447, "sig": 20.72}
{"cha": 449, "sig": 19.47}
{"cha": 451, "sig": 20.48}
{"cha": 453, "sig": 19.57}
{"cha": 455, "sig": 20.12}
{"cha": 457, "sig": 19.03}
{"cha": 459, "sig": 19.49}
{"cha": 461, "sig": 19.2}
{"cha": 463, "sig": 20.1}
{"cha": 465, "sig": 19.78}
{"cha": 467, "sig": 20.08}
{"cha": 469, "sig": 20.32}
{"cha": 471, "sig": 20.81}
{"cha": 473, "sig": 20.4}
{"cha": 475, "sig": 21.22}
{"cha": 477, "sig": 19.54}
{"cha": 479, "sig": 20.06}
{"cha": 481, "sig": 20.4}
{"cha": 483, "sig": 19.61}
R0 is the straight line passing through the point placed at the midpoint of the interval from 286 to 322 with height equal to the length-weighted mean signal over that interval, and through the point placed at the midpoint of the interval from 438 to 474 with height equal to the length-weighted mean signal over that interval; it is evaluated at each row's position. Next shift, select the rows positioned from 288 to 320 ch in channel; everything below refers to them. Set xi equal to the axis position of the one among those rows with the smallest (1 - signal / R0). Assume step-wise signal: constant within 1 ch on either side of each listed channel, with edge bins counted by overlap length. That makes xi 305 ch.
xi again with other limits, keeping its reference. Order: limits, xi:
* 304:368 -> 327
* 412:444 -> 413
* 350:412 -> 399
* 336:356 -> 347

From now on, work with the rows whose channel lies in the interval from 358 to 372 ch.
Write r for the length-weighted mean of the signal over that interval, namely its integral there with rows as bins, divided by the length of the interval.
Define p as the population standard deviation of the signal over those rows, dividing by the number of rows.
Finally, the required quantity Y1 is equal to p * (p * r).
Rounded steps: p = 0.53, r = 21.9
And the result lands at 6.1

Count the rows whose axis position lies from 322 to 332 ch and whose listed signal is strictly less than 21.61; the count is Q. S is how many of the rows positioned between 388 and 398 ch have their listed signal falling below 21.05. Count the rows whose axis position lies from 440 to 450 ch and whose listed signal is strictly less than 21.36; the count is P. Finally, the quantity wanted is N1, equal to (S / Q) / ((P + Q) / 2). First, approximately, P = 5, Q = 2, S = 2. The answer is 0.29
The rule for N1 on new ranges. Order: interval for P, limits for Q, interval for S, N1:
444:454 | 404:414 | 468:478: 0.33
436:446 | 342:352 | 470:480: 1.33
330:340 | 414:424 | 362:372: 0.06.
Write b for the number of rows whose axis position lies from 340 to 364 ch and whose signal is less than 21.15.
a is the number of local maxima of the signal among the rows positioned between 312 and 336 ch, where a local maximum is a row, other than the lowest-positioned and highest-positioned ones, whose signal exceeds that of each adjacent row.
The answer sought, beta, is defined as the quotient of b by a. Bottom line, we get 0.50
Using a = 2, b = 1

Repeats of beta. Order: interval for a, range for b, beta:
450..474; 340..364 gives 0.25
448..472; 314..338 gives 1.25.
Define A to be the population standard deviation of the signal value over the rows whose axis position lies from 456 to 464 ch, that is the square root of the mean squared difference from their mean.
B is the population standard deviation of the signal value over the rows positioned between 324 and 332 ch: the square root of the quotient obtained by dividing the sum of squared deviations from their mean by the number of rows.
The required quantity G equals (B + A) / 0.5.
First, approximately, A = 0.407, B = 0.65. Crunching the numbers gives 2.11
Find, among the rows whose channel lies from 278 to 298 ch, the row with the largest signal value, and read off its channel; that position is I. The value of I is 281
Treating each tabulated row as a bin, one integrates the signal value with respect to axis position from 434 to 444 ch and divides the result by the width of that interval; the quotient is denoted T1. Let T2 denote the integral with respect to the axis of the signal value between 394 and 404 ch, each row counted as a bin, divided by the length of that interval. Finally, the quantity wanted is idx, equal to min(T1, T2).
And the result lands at 20.5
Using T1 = 20.5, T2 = 21.7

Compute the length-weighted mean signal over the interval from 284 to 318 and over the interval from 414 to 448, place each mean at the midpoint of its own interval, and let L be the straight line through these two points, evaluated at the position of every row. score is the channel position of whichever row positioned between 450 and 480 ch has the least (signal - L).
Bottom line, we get 457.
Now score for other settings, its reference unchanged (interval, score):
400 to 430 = 423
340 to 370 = 369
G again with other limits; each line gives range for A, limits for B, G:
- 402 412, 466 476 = 1.60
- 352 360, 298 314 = 1.99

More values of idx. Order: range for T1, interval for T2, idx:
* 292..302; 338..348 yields 20.9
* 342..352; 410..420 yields 21.3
